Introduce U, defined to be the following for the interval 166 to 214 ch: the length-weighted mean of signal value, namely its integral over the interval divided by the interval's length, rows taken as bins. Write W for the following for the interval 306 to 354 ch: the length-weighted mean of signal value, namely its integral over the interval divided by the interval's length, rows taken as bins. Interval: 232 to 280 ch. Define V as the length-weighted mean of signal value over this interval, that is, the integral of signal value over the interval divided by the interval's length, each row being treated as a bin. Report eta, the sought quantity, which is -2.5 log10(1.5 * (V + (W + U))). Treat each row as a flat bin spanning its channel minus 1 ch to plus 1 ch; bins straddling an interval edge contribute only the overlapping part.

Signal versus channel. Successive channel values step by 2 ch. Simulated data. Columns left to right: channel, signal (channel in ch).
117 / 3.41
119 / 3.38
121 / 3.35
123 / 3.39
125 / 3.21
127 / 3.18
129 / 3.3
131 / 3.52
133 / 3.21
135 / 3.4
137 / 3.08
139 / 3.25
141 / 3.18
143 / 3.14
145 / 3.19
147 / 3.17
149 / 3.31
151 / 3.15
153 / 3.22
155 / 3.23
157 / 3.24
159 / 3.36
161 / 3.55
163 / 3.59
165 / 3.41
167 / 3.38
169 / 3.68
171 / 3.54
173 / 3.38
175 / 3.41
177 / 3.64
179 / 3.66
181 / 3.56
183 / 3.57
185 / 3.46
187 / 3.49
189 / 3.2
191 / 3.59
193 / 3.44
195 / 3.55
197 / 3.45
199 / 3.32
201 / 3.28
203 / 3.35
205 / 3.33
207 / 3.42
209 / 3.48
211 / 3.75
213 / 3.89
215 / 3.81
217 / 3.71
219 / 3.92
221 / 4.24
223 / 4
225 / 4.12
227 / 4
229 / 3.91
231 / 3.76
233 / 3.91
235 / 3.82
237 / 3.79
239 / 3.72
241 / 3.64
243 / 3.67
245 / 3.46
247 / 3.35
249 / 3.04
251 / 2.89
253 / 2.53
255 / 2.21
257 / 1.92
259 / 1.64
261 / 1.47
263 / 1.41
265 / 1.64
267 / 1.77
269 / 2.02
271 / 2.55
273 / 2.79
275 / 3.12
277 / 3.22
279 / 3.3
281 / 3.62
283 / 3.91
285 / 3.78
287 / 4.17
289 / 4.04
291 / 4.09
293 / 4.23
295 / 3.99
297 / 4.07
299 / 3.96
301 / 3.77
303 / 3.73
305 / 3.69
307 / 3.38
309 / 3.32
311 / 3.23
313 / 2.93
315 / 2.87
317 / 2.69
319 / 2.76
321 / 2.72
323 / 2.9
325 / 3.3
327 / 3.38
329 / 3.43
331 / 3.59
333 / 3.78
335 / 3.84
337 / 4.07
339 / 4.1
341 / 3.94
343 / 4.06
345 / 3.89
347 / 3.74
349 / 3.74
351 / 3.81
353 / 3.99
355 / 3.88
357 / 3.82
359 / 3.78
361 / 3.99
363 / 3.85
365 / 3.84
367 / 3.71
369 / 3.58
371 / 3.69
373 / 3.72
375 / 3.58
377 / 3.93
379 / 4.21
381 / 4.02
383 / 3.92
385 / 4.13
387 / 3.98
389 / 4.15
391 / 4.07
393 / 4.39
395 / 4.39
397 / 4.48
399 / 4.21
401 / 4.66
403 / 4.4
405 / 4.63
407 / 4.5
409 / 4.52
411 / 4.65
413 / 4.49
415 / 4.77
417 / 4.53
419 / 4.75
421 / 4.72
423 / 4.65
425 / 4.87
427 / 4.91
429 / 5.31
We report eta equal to -2.91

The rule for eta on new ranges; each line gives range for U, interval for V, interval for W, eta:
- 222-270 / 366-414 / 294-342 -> -3.01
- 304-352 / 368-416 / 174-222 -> -3.07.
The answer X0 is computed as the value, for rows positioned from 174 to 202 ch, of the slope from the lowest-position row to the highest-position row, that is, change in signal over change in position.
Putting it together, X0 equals -0.005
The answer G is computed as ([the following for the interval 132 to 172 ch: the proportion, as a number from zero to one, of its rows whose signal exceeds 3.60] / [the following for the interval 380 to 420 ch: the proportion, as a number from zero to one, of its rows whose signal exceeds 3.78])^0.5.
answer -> 0.22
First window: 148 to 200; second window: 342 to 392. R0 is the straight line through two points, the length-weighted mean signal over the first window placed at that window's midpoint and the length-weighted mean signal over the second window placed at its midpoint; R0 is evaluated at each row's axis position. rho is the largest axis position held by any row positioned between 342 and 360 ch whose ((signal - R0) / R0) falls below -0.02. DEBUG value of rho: 359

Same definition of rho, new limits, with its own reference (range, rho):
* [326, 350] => 349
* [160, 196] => 189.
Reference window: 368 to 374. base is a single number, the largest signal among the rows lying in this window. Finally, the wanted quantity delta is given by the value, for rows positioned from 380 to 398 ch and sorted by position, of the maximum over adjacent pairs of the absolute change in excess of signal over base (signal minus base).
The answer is 0.32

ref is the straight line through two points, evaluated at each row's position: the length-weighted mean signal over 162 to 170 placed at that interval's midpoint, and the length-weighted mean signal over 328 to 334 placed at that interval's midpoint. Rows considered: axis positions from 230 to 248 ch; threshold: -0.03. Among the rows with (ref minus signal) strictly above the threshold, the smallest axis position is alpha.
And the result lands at 245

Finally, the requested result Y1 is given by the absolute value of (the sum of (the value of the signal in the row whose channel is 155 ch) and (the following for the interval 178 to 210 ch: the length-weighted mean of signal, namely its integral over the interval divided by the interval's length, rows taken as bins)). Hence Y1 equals 6.7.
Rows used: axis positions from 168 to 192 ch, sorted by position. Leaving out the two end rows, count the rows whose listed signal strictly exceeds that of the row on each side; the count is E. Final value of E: 3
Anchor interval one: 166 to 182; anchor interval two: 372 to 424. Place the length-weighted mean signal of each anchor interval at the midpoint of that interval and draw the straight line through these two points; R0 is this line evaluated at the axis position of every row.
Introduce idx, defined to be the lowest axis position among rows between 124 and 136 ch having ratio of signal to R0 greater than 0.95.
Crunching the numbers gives 125 ch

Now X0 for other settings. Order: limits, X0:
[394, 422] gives 0.013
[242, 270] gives -0.063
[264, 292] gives 0.094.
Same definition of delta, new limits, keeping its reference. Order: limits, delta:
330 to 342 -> 0.23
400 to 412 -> 0.26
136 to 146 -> 0.17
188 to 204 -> 0.39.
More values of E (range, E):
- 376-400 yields 4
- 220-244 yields 2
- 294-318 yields 1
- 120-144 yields 4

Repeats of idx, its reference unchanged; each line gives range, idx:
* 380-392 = 385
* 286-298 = 287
